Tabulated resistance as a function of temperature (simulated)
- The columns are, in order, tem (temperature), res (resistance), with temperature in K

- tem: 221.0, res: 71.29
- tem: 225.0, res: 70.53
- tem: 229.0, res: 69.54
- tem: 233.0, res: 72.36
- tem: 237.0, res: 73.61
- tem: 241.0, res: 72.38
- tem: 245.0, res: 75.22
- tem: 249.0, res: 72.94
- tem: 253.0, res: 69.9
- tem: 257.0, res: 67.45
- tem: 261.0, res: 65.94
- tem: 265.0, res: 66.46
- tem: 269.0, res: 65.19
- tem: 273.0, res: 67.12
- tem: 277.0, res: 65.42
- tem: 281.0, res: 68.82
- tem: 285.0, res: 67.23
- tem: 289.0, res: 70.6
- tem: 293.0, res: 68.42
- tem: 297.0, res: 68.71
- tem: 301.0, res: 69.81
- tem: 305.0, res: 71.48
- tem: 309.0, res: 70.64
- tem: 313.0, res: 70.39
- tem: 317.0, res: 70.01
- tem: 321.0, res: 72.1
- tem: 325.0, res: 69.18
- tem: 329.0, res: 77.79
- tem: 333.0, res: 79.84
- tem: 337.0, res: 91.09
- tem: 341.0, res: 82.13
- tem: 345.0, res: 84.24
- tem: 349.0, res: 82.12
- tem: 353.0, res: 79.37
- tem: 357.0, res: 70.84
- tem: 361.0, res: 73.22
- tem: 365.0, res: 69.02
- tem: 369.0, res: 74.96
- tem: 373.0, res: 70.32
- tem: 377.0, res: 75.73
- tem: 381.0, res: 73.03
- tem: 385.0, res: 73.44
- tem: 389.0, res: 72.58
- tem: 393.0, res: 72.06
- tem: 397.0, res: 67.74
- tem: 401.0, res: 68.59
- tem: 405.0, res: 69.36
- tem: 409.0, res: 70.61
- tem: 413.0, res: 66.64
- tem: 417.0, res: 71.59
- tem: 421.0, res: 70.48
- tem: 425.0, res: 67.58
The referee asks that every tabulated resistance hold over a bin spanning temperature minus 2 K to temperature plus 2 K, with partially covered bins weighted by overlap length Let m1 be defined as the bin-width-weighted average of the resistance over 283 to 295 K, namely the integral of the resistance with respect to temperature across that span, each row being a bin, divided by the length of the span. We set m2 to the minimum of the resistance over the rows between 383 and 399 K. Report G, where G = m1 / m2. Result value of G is 1.01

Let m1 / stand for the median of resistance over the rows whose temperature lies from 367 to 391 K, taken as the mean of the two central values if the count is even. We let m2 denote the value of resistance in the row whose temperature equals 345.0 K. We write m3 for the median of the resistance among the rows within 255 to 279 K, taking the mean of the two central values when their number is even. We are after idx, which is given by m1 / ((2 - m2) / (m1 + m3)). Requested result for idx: -124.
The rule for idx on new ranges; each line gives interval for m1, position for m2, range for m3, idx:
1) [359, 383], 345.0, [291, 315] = -127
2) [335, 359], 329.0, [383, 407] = -166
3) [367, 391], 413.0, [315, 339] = -168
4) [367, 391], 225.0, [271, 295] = -151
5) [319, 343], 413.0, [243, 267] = -180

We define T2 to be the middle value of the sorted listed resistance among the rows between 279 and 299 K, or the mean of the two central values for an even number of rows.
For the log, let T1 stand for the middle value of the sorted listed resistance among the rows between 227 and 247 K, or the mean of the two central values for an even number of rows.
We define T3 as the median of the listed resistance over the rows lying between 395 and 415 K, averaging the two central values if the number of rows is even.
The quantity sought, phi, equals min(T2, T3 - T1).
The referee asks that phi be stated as -3.8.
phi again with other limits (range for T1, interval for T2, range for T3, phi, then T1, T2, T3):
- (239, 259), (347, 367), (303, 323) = -1.7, 72.4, 73.2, 71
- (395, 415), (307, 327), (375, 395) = 4.4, 68.6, 70.4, 73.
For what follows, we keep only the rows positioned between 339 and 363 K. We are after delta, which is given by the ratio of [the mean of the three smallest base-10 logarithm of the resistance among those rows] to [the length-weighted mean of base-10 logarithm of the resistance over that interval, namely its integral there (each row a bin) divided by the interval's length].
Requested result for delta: 0.988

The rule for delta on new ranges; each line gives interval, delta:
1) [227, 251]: 0.996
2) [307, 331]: 0.994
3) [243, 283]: 0.990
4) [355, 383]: 0.992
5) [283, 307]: 0.996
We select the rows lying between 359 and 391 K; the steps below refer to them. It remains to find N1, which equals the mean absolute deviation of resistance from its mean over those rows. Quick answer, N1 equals 1.6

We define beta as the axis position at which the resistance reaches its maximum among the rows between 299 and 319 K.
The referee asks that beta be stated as 305.0 K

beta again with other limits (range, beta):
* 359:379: 377.0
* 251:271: 253.0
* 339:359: 345.0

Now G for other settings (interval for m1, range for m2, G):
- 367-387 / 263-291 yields 1.13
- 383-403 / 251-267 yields 1.07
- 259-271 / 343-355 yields 0.83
